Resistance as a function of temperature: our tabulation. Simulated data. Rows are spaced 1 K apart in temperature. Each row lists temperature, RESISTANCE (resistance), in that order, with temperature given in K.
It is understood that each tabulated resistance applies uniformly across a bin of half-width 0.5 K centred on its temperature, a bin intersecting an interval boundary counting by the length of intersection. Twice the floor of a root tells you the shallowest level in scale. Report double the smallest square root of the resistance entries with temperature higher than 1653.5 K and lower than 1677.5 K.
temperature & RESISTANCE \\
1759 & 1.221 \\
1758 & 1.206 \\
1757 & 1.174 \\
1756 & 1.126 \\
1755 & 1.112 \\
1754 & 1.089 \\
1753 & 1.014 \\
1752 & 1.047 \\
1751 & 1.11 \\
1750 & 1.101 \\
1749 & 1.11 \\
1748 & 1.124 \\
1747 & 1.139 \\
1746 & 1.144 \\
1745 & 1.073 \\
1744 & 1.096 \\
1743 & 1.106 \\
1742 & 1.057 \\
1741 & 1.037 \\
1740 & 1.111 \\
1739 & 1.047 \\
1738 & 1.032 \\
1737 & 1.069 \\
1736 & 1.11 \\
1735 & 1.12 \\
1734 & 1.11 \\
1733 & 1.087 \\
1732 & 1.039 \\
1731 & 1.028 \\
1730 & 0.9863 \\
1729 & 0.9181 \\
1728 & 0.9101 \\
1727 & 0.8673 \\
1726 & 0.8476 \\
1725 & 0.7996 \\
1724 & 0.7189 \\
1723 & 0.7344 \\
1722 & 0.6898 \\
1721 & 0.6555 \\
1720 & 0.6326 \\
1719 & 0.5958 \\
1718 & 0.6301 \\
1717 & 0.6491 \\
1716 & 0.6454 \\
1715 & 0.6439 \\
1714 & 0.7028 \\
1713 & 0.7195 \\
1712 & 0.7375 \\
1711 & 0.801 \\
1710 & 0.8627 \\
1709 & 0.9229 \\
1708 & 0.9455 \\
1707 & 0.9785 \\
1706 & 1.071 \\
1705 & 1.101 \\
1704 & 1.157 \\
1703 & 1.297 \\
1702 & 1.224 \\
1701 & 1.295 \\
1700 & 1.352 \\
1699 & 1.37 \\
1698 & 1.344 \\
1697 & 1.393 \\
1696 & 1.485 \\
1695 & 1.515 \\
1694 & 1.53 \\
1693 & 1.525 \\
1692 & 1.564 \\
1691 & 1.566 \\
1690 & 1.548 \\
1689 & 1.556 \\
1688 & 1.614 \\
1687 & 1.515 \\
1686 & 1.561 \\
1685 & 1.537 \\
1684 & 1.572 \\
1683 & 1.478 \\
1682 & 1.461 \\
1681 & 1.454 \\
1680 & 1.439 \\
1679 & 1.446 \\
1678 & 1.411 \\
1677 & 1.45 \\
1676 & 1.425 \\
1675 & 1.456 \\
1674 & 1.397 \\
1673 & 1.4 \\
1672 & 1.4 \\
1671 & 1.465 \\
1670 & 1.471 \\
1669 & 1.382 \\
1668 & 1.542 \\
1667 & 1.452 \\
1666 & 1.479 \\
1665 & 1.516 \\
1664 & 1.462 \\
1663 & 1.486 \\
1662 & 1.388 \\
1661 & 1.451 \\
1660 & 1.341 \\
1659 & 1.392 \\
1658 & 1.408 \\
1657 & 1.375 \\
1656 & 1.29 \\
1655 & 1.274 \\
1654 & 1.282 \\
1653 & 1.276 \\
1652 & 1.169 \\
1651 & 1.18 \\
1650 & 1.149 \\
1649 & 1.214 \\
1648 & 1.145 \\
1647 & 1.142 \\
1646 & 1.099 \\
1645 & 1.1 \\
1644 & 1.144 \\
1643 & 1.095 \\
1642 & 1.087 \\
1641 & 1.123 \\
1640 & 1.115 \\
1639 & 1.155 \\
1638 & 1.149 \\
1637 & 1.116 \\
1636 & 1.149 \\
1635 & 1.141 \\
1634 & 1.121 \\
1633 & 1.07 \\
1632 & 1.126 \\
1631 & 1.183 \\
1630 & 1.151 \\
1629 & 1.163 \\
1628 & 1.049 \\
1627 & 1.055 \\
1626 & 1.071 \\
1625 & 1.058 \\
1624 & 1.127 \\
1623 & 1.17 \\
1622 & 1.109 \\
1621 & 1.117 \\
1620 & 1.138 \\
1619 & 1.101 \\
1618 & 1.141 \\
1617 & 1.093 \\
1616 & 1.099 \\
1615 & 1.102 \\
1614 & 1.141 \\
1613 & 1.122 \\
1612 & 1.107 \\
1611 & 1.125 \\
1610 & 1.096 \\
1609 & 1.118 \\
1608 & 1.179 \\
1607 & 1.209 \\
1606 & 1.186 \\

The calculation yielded 2.3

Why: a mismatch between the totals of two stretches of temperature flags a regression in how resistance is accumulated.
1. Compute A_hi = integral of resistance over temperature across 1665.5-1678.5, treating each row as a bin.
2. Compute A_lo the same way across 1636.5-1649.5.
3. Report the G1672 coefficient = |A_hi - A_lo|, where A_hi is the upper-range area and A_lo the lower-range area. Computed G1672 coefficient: 4.0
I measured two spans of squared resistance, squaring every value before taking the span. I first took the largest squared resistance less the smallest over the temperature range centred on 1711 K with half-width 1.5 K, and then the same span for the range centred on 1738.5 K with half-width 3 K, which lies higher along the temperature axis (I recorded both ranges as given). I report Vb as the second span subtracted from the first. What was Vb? 0.03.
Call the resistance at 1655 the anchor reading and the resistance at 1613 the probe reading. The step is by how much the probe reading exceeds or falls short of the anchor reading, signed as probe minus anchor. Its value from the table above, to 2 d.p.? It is -0.15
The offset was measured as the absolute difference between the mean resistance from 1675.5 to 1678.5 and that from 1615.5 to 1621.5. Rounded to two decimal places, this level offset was 0.31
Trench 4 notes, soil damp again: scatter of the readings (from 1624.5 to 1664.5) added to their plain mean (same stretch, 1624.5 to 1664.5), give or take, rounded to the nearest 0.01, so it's 1.32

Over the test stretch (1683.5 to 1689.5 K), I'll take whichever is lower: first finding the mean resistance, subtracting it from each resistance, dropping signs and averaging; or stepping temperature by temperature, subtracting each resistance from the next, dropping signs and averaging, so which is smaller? 0.023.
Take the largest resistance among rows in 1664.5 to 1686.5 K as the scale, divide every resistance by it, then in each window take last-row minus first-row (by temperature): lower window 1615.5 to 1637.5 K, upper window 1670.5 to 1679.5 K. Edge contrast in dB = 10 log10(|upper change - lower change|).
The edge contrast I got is -16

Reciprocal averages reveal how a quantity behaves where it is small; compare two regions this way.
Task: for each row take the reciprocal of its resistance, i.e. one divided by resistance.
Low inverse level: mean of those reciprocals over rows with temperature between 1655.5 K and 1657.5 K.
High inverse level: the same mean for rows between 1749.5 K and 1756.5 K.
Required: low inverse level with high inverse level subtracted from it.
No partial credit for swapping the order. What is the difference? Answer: -0.17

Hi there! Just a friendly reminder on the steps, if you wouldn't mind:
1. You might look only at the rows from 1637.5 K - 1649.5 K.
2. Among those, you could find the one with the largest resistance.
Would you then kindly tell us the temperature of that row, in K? 1649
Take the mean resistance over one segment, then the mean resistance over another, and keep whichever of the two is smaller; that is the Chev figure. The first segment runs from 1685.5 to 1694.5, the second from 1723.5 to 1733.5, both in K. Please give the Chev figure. 0.92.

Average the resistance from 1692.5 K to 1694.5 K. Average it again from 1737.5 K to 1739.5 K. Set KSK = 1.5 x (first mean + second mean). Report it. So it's 3.85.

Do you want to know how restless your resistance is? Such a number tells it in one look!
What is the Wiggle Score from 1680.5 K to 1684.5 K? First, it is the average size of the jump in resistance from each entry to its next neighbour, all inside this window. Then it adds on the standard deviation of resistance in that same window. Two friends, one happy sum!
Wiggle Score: 0.09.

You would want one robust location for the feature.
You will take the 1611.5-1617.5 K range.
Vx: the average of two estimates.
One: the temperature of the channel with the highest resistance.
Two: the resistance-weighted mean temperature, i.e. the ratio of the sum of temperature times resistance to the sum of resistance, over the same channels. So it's 1614.2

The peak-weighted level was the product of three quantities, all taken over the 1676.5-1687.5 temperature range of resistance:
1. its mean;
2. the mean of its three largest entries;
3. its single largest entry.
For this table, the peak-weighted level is 3.6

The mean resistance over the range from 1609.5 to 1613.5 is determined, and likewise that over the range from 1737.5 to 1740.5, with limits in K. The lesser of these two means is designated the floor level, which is 1.06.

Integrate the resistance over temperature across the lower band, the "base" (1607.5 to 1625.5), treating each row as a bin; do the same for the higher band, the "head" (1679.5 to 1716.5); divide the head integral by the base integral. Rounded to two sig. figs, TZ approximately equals 2.3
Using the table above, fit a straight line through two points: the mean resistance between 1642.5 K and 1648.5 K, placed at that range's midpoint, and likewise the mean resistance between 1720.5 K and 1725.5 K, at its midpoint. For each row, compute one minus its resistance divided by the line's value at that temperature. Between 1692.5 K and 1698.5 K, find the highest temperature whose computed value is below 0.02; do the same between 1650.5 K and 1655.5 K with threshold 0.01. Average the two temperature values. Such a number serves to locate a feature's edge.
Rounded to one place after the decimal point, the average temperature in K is 1676.5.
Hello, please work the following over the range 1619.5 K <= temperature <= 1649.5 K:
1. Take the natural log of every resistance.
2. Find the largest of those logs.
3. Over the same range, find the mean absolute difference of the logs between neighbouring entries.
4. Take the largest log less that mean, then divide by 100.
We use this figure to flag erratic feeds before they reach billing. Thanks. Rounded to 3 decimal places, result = 0.002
